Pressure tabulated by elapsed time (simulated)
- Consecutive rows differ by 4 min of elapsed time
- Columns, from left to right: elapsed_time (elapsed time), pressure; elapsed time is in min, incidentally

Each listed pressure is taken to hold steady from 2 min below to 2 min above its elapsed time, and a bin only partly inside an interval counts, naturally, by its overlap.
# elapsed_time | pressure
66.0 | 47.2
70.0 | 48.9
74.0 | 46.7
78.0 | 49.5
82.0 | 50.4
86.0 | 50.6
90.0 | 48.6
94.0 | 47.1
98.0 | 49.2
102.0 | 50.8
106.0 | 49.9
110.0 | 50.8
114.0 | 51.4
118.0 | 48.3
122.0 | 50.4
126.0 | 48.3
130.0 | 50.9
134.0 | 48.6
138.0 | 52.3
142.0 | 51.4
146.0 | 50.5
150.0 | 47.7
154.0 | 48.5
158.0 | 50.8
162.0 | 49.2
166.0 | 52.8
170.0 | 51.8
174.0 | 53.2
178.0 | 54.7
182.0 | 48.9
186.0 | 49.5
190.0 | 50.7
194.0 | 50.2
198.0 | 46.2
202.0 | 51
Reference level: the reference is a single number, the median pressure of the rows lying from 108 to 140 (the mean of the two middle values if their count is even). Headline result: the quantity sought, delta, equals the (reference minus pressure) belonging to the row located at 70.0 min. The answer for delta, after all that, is 1.7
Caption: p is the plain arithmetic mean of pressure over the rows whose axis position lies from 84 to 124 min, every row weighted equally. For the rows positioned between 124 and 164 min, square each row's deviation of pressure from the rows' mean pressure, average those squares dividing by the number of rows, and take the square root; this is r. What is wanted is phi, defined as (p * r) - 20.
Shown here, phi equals 53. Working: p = 49.7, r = 1.47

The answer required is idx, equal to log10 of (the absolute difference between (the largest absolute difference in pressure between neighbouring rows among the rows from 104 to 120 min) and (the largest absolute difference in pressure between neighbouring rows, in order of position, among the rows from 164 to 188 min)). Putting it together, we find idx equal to 0.4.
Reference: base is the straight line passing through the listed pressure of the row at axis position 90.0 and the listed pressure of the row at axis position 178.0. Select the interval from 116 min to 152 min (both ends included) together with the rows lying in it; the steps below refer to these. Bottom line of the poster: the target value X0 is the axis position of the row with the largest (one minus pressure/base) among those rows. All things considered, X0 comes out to 150.0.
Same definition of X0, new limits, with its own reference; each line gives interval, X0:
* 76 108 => 94.0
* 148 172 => 150.0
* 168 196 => 182.0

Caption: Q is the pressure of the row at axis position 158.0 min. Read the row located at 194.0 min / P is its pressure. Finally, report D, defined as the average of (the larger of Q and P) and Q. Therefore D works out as 50.8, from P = 50.2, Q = 50.8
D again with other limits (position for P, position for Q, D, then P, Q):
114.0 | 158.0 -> 51.1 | 51.4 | 50.8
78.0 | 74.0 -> 48.1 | 49.5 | 46.7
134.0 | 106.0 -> 49.9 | 48.6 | 49.9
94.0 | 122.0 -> 50.4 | 47.1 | 50.4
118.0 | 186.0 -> 49.5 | 48.3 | 49.5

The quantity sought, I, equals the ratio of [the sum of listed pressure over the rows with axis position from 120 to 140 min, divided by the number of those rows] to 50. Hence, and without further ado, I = 1.00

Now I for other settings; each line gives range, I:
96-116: 1.01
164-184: 1.05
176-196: 1.02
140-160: 1.00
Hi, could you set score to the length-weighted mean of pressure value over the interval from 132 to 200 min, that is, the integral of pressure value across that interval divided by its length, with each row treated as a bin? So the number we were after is 50.4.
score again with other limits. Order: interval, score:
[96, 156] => 49.9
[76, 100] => 49.2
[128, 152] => 50.2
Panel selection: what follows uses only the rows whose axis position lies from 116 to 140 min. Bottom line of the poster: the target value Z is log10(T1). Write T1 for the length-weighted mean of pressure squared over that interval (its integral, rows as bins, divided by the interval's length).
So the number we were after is 3.395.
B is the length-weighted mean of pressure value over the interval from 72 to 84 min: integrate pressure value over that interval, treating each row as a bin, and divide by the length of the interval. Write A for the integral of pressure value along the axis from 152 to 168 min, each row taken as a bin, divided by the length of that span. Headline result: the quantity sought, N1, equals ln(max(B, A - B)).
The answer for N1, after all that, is 3.89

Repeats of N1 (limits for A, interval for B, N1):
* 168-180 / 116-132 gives 3.90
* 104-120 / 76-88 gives 3.92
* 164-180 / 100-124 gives 3.92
